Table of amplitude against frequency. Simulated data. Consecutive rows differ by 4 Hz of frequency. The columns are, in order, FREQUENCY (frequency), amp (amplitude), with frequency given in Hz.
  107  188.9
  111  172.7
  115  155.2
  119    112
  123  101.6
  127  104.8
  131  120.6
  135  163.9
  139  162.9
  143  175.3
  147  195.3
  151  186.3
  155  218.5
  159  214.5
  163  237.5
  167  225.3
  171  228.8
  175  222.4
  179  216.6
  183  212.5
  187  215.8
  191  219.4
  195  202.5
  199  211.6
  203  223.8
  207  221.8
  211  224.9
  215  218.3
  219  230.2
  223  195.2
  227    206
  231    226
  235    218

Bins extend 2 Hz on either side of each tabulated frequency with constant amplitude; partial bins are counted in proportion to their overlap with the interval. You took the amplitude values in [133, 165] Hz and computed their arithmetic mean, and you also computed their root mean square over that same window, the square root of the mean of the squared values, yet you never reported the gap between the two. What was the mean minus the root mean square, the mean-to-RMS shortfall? -1.7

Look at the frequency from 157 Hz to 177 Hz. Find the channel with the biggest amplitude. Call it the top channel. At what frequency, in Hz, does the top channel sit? 163 Hz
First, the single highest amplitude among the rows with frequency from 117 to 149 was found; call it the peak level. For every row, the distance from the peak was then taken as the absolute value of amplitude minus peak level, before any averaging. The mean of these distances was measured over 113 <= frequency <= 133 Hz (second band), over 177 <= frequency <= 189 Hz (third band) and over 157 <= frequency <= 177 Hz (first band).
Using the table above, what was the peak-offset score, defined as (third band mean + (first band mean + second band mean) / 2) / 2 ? 37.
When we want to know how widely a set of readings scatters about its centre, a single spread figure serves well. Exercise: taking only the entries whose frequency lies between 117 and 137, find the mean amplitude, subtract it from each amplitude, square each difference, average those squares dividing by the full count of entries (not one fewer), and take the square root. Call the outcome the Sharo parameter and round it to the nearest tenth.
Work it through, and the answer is 22.6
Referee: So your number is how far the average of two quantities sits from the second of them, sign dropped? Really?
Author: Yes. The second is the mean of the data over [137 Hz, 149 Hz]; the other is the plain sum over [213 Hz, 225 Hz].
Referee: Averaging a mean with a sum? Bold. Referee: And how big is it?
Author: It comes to 233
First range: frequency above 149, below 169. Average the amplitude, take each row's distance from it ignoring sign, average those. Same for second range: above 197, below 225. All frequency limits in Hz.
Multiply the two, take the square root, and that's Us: 10.3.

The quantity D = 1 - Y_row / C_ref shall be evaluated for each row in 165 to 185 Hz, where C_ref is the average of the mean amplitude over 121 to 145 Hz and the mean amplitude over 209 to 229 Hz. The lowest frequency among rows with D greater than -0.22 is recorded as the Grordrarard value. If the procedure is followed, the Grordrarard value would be 183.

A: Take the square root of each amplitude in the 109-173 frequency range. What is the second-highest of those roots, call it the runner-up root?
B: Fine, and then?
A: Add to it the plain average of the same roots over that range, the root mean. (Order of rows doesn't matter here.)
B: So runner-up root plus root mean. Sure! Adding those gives 28.2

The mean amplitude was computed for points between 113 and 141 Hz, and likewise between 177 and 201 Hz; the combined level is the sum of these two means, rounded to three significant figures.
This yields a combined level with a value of 345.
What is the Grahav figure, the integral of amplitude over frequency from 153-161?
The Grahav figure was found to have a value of 1732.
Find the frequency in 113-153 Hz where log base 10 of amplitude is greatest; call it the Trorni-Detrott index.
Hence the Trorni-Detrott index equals 147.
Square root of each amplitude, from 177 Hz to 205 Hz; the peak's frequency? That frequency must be 203 Hz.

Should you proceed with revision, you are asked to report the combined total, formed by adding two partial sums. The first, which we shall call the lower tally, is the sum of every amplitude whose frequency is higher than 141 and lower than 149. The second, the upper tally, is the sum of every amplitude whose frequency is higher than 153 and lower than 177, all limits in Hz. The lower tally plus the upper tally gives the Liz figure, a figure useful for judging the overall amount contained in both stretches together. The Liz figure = 1718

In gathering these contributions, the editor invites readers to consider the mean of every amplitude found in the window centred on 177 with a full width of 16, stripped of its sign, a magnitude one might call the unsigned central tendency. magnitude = 220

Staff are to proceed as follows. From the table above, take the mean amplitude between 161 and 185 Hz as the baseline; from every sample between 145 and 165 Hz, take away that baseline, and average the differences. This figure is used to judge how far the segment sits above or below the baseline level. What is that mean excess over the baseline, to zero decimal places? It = -13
